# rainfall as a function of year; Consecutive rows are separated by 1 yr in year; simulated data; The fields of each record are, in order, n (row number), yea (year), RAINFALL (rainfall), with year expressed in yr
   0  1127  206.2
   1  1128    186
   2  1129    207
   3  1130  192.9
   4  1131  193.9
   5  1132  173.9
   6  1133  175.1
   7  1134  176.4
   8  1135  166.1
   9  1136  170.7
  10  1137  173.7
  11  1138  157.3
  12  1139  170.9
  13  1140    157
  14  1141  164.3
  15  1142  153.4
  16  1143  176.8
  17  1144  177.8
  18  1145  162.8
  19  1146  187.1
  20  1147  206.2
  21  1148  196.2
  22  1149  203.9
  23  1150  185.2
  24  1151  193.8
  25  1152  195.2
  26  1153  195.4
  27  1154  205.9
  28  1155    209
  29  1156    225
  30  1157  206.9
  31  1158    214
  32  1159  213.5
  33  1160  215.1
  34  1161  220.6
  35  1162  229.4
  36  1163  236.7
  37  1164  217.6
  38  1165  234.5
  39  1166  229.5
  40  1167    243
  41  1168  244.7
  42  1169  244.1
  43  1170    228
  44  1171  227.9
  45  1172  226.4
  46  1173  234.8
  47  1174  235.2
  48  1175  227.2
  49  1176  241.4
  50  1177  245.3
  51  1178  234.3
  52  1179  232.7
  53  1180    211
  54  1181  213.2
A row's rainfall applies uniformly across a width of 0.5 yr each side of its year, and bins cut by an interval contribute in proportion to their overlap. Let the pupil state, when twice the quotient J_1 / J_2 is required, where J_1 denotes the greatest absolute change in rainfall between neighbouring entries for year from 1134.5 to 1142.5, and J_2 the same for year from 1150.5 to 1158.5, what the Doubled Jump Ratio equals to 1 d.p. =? 1.8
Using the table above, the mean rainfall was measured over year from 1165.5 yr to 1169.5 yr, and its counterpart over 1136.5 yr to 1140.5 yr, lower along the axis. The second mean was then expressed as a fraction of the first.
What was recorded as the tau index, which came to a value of 0.69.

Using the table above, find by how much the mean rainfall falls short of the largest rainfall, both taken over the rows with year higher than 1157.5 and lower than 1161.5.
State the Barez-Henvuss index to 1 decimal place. 4.8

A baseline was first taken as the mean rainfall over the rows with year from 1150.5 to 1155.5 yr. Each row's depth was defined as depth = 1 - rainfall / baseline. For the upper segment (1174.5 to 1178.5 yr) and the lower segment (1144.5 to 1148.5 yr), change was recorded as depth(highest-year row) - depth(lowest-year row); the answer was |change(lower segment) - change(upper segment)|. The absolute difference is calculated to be 0.13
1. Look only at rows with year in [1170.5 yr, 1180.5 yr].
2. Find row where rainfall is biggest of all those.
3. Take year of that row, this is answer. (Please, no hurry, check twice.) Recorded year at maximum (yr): 1177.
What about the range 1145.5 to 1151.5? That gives 1147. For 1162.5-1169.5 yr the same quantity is 1168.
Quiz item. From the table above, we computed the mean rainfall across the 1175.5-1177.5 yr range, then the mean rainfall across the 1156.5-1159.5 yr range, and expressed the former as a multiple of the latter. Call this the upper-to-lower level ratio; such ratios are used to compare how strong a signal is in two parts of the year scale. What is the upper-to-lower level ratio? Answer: 1.15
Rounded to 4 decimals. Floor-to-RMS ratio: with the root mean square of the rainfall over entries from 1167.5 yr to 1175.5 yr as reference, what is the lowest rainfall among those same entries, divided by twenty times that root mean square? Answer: 0.0484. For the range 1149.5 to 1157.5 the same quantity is 0.0458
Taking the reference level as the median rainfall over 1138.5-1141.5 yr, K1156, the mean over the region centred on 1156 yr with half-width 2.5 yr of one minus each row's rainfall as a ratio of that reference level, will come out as -0.29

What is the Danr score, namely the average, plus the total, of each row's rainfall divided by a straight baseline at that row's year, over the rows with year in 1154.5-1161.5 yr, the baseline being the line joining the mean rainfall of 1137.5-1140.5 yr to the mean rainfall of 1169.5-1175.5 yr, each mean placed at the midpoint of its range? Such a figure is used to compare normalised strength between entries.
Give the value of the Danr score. 8.6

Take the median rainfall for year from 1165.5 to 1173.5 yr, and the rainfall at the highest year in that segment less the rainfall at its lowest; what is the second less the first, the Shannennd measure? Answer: -227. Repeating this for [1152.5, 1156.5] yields -178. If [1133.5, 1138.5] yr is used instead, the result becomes -190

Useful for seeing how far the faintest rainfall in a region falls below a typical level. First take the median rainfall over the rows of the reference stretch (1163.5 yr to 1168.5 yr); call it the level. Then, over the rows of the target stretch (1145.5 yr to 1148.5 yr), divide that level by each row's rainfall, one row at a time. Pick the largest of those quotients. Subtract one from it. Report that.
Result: 0.25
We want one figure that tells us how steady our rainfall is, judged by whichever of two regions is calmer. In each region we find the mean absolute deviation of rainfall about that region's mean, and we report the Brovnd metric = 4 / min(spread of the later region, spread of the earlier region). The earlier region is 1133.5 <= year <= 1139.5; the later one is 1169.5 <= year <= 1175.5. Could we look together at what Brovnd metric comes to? 1.2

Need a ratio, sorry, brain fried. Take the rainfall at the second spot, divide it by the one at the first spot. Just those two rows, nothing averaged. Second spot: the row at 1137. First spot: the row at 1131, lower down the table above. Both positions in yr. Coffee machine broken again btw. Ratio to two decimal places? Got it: 0.90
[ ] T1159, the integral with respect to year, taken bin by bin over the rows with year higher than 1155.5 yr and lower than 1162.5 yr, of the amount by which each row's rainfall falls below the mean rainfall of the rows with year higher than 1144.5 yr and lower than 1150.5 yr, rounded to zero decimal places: -193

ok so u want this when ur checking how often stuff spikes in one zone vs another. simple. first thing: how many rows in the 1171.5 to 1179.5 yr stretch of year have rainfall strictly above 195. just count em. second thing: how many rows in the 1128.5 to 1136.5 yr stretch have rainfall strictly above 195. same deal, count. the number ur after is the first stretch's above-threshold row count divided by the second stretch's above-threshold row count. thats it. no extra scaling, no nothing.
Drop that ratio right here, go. 8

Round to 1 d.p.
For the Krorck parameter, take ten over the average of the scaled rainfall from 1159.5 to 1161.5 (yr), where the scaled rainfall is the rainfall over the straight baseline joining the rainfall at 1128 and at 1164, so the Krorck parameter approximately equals 9.8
